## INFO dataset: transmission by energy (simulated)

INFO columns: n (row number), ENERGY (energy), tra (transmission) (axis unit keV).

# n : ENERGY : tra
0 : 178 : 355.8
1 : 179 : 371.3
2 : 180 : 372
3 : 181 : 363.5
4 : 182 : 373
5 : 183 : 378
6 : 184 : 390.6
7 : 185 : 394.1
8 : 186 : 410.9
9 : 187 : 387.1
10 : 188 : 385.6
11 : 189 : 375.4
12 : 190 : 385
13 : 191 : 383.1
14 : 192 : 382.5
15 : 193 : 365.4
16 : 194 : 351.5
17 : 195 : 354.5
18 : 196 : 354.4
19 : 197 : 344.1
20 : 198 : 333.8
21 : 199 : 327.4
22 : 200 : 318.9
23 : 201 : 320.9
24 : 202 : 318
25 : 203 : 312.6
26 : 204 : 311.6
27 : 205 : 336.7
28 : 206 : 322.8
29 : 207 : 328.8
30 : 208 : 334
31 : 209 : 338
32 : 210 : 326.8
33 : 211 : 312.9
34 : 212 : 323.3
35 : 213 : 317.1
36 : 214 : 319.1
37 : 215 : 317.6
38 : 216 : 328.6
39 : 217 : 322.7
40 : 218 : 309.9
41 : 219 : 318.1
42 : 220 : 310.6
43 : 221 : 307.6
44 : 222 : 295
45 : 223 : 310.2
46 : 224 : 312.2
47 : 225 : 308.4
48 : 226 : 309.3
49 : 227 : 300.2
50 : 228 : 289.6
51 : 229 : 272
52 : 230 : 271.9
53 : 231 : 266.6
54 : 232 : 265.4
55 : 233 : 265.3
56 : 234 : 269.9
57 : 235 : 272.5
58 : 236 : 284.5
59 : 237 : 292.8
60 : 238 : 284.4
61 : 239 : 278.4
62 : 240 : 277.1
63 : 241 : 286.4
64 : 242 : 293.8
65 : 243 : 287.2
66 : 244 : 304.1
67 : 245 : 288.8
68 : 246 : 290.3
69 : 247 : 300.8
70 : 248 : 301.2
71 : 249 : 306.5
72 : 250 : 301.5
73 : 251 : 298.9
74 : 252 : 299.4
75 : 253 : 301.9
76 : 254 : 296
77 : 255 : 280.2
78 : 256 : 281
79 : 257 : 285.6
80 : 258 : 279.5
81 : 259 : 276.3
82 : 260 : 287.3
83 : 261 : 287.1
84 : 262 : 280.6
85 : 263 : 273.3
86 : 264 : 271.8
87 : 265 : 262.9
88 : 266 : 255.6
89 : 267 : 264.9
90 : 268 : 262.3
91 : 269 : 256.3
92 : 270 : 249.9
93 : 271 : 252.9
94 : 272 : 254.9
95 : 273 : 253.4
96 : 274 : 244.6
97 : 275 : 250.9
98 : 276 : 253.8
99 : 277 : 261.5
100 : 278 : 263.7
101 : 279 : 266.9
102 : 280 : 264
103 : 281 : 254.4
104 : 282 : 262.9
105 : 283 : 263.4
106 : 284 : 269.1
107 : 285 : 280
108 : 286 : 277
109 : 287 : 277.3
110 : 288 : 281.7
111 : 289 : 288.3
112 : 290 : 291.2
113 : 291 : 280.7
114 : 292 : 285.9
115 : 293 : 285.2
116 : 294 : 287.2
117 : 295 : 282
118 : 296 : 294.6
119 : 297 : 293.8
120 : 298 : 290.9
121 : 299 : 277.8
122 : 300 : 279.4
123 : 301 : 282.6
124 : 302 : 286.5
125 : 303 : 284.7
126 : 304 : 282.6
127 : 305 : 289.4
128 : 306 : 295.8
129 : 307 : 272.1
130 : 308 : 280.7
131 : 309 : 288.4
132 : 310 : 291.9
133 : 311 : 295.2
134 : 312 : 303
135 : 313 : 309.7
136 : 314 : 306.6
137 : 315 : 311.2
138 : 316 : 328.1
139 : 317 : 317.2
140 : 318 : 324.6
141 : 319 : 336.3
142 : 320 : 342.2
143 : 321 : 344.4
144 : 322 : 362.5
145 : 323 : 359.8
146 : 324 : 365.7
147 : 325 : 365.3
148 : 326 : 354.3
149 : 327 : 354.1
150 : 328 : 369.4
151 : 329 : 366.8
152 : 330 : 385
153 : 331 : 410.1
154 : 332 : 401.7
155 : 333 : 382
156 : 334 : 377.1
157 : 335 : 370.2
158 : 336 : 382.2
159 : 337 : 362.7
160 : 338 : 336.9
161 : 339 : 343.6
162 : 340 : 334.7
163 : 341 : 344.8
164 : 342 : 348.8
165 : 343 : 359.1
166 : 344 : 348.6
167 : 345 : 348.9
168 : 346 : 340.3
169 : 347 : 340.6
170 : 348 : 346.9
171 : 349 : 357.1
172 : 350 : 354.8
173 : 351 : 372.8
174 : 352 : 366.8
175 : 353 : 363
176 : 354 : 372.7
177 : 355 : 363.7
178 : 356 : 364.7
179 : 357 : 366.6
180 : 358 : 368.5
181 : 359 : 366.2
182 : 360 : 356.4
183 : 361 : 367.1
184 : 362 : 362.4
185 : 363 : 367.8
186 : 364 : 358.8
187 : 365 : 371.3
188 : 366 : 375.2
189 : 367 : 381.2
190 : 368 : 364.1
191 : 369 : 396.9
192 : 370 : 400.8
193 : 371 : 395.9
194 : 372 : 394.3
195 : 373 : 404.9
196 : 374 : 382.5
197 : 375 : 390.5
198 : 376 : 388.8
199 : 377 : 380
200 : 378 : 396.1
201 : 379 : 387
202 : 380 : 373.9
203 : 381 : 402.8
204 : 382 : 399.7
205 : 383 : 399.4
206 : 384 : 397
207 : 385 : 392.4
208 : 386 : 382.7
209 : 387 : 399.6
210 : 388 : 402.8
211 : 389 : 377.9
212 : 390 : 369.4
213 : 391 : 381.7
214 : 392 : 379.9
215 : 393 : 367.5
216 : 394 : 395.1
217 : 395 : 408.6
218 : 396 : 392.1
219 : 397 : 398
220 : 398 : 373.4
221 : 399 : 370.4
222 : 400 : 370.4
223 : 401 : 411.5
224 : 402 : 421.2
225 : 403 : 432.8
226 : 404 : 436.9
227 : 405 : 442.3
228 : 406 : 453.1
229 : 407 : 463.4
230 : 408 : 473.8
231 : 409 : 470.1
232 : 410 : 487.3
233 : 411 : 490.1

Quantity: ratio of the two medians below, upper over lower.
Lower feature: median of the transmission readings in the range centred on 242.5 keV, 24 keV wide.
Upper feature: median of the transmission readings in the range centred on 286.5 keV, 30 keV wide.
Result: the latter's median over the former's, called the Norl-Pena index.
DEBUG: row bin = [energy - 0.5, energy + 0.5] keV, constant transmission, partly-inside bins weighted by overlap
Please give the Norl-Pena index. 1.0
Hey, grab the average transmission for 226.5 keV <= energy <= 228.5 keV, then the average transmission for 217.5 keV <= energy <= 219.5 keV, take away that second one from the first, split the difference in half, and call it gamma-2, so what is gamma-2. -10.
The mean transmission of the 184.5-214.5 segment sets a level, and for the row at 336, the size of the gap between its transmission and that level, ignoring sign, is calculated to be 36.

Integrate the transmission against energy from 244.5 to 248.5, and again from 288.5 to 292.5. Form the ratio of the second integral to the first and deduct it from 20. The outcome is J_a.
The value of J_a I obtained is 19.0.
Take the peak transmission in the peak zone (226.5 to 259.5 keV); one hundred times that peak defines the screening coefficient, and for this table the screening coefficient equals 30650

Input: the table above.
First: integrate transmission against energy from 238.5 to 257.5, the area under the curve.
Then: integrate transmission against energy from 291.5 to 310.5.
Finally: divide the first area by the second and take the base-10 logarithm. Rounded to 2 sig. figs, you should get 0.010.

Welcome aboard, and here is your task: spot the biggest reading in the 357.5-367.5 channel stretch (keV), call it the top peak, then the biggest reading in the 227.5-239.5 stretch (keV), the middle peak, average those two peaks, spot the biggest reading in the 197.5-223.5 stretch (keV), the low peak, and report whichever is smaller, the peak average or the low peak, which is 337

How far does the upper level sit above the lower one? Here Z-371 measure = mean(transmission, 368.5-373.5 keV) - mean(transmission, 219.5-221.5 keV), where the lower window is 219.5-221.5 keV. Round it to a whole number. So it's 89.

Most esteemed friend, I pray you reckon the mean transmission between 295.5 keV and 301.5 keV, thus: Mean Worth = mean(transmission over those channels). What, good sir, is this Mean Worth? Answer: 287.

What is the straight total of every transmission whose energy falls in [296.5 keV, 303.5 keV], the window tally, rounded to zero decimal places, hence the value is 1996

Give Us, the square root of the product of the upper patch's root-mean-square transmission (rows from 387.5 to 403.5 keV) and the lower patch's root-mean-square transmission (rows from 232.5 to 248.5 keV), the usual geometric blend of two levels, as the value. 335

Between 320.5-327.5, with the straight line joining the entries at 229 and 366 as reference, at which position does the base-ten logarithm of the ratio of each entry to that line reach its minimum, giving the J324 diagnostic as 321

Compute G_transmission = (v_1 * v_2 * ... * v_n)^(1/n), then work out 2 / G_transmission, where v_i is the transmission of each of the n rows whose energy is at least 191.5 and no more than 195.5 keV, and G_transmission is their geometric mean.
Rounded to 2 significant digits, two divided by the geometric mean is 0.0055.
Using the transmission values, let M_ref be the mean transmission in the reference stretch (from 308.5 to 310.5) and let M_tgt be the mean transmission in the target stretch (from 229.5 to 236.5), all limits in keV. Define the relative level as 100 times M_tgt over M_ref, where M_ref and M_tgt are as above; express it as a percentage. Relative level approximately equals 93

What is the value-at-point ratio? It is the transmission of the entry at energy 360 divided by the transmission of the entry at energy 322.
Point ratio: 0.98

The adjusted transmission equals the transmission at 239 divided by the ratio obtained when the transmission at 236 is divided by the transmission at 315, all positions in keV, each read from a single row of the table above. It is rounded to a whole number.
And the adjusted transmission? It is 305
